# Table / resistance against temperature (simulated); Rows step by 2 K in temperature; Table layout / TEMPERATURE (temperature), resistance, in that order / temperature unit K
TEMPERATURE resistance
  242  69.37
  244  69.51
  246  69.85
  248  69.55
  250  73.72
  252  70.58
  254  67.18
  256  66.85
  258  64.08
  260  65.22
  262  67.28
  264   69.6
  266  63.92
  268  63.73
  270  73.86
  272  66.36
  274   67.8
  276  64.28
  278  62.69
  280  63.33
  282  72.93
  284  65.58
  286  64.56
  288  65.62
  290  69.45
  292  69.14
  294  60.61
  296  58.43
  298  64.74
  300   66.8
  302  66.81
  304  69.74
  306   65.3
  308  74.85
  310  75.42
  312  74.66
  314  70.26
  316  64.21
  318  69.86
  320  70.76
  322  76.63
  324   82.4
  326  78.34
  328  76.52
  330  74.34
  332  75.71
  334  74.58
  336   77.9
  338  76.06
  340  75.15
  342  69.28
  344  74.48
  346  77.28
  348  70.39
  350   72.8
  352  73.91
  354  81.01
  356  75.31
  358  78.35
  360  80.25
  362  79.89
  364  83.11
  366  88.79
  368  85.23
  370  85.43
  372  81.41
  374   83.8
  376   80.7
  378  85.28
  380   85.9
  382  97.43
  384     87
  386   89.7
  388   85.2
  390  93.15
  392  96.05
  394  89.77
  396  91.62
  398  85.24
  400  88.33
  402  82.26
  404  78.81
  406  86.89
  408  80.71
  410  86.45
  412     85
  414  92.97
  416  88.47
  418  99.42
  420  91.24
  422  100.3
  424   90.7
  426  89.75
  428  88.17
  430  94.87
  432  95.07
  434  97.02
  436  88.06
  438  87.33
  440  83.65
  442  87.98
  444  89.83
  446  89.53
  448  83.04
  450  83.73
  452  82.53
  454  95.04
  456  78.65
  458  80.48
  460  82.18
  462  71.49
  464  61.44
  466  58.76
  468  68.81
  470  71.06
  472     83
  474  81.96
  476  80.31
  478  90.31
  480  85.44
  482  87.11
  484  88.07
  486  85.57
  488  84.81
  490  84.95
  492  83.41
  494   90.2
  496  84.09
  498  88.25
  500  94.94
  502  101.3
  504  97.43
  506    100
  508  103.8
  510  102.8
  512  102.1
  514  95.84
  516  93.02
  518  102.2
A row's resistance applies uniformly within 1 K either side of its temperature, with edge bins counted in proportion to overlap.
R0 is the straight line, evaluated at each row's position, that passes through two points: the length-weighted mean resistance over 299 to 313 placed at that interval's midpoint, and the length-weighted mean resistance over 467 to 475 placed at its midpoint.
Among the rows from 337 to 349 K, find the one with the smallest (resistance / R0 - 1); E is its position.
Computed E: 342 K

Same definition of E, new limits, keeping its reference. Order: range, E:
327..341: 330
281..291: 286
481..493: 492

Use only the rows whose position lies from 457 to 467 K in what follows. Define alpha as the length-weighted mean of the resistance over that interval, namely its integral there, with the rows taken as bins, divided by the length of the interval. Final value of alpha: 71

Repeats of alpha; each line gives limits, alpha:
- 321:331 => 78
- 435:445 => 87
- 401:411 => 83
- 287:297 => 65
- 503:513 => 101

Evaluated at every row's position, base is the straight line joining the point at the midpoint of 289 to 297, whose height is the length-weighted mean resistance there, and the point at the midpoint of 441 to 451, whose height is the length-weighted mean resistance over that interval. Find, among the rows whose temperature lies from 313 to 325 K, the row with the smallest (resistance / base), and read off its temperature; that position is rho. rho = 316 K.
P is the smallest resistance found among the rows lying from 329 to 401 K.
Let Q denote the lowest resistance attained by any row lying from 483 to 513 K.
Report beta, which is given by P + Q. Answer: 153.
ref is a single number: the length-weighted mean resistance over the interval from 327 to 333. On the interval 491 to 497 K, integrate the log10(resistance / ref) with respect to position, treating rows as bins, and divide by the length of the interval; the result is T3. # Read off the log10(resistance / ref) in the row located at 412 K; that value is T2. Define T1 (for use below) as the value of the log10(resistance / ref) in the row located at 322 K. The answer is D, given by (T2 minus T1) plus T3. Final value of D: 0.10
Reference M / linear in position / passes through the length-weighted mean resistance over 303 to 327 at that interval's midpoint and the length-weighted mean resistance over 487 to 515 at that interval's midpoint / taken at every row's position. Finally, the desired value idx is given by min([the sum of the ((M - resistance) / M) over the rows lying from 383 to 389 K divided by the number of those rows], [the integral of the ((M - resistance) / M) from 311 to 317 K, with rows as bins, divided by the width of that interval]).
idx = -0.081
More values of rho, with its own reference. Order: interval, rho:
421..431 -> 428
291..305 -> 296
